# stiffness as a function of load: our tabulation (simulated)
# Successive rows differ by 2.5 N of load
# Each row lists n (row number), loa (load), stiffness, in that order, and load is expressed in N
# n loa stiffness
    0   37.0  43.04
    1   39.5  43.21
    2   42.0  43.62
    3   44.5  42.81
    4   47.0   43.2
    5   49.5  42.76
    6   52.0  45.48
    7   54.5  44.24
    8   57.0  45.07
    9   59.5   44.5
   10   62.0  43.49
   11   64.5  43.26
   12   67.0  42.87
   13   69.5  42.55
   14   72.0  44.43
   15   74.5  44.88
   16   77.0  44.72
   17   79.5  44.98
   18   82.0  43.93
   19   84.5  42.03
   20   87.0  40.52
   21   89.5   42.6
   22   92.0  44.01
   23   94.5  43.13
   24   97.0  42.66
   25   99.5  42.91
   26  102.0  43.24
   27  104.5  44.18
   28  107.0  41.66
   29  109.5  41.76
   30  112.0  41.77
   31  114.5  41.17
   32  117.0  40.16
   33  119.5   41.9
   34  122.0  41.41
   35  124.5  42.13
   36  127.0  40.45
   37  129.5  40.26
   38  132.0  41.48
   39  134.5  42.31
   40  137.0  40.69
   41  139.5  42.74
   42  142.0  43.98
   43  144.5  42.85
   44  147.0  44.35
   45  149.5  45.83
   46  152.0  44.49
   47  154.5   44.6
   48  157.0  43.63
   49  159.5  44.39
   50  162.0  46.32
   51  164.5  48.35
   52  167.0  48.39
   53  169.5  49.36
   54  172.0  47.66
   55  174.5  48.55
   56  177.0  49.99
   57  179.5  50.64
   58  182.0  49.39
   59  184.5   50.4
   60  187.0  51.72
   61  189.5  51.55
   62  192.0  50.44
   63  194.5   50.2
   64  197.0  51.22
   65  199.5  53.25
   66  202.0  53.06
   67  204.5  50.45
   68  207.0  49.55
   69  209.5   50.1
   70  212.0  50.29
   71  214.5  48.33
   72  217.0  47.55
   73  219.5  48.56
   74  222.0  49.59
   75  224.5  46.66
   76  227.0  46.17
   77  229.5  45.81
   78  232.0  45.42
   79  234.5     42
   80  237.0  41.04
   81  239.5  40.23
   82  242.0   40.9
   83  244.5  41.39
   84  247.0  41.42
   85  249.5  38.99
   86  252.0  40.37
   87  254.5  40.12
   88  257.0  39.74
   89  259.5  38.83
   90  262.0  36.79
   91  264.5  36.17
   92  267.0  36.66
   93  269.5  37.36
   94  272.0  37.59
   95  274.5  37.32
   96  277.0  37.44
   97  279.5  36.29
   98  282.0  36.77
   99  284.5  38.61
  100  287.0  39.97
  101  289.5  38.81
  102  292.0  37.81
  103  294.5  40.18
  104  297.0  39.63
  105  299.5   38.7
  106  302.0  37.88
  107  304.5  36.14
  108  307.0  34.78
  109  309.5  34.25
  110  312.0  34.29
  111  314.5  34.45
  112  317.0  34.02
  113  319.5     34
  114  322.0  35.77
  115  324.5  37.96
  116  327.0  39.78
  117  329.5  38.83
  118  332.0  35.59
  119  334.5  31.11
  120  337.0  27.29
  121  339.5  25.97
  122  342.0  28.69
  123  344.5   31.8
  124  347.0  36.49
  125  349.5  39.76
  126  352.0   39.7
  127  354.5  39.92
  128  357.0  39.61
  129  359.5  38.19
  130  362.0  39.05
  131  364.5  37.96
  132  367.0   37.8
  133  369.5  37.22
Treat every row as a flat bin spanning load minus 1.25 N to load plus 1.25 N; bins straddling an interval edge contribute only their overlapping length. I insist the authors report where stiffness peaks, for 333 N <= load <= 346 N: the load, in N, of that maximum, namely 344.5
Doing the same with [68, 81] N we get 79.5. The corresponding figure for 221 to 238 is 222.0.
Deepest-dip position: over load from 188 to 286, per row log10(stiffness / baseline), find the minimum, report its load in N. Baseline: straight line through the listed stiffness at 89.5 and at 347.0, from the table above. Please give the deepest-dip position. 264.5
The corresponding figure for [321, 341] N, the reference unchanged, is 339.5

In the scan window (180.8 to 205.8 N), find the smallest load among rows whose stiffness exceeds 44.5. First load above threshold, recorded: 182.0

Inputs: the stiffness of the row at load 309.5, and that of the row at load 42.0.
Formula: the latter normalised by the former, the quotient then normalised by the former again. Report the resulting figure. 0.037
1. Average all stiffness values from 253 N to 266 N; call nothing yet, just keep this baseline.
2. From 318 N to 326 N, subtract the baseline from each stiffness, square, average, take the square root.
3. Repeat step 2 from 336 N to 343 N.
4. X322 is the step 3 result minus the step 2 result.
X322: 8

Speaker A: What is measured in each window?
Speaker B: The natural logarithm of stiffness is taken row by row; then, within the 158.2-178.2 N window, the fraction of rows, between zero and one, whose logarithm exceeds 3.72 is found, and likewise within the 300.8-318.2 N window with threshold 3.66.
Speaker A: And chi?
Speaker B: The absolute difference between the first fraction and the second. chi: 1.0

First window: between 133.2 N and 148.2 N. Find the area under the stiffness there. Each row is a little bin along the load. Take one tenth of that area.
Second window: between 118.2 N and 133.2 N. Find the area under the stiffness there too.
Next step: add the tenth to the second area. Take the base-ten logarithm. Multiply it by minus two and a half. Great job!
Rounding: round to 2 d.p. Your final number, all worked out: -7.09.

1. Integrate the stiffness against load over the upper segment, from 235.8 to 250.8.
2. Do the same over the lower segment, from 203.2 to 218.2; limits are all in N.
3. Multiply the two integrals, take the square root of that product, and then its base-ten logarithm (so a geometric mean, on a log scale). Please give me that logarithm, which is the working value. 2.83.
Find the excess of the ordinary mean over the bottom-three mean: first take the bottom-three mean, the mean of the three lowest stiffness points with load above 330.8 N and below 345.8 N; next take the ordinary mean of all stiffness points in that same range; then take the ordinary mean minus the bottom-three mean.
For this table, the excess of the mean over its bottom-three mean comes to 2.8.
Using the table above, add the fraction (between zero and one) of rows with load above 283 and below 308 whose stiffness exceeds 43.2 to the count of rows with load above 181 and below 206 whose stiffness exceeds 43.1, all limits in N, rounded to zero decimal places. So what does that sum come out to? 10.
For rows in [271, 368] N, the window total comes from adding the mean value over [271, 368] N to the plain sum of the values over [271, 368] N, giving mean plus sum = 1457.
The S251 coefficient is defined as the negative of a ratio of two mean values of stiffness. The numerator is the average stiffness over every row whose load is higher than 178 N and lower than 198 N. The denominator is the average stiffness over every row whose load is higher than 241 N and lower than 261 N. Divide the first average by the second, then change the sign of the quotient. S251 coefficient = -1.26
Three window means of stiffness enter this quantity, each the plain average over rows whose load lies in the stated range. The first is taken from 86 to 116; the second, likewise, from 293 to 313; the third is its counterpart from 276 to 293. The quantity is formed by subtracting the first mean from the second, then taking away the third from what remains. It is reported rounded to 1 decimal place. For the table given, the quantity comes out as -43.4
